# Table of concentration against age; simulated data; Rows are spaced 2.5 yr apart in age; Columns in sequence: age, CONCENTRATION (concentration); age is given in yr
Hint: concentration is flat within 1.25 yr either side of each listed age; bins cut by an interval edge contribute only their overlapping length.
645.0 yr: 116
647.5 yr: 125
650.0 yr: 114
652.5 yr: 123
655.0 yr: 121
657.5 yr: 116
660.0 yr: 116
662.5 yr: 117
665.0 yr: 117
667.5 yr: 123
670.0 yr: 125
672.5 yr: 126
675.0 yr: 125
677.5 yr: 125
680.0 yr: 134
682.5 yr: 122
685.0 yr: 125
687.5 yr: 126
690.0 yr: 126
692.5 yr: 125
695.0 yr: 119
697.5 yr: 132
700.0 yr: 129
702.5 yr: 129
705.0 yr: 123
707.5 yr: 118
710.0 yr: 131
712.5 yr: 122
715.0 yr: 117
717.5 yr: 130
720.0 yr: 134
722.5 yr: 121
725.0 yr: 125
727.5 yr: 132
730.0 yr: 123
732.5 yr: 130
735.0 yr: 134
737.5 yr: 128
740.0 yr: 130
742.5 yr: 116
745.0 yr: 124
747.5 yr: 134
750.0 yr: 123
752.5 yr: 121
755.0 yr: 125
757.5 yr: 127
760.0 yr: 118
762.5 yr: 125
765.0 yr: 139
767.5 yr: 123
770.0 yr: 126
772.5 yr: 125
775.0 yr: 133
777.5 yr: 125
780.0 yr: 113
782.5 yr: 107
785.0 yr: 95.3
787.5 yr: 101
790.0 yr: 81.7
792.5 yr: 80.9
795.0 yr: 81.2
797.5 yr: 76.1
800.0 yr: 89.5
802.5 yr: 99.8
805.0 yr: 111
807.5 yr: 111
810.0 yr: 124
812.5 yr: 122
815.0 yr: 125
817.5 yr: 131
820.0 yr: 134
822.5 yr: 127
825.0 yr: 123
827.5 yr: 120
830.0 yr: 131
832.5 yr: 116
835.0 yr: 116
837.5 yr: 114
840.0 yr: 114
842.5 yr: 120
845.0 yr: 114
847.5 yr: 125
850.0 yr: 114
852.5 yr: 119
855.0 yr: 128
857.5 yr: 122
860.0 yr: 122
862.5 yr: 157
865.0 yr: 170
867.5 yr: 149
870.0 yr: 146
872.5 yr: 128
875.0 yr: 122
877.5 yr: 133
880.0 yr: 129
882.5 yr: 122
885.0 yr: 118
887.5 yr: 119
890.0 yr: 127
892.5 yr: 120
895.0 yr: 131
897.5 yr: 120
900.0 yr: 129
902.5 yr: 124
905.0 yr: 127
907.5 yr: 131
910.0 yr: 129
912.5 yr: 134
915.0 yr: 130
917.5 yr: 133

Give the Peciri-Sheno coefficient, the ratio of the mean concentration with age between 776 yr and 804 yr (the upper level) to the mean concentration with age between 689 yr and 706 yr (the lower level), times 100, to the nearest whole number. 76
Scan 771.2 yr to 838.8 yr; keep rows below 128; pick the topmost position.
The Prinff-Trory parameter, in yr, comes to 837.5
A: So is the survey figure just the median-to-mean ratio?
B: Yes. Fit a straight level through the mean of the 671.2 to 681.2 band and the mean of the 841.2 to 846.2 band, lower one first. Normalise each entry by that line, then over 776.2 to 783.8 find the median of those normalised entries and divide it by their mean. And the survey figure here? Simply 0.98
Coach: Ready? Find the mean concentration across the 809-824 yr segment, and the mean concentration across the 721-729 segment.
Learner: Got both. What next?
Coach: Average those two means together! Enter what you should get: 127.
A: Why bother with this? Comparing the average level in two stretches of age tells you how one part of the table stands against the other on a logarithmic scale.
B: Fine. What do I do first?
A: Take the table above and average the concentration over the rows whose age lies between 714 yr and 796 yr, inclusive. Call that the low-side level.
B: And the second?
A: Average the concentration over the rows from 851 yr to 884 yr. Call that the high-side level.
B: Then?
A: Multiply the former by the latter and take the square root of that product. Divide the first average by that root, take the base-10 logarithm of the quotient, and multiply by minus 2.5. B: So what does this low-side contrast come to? 0.06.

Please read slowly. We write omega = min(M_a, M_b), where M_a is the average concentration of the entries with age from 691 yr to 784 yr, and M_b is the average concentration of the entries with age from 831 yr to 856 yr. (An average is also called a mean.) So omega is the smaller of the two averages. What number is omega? 118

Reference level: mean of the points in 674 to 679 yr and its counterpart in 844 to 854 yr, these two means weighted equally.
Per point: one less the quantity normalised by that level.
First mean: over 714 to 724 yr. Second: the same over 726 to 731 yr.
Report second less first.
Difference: -0.016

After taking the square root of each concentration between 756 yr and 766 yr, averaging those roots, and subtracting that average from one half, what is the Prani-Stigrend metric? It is -10.8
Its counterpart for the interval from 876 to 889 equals -10.6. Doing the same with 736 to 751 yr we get -10.7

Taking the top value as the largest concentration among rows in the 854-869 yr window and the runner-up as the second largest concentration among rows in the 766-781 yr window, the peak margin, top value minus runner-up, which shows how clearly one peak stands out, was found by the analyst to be 44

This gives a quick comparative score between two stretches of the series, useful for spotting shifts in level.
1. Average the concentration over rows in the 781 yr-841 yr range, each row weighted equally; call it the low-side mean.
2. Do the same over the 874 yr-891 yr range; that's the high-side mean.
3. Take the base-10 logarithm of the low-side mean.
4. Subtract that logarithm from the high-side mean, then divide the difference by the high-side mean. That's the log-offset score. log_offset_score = 0.9836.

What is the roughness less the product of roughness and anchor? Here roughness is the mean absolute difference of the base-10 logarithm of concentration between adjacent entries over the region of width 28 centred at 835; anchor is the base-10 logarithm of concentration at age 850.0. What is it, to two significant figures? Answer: -0.022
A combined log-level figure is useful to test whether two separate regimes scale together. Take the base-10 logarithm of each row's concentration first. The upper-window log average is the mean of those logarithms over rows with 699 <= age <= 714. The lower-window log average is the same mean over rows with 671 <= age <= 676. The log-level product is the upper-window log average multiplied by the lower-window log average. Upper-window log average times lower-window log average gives 4.40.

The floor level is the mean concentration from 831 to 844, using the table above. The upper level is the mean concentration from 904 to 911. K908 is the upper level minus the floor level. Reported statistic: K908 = 13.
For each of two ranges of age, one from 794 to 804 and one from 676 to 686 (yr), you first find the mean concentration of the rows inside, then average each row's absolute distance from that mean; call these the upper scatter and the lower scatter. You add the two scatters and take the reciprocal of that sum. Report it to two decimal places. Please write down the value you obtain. 0.09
